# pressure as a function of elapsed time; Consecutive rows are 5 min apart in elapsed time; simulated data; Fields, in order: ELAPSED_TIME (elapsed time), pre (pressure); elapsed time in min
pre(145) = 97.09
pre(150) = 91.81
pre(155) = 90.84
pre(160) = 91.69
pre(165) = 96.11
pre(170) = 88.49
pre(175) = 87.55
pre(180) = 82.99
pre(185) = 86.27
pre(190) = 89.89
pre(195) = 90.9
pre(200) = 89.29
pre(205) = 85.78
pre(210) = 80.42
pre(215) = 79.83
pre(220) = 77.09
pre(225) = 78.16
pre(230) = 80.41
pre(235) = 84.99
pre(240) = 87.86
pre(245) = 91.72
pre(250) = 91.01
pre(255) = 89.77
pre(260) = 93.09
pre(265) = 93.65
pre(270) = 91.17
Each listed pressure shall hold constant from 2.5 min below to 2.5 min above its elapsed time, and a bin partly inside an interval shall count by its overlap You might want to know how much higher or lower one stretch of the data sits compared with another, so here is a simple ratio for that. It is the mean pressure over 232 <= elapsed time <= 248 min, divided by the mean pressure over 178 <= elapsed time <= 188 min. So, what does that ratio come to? 1.04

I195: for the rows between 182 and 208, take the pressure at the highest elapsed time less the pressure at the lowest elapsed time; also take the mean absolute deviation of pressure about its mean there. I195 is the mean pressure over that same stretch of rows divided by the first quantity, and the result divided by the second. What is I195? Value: -94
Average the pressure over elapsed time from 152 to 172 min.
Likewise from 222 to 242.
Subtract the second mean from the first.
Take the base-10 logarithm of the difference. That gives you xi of 1.0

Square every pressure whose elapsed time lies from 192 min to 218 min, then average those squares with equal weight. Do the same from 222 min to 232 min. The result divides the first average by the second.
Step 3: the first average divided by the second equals 1.16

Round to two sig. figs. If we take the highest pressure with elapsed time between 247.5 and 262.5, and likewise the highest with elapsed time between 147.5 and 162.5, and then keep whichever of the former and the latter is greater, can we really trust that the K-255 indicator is 93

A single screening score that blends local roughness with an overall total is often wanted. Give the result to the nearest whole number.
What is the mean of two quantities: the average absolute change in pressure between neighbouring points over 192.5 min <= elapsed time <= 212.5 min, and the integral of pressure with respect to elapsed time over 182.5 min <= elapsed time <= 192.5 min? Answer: 442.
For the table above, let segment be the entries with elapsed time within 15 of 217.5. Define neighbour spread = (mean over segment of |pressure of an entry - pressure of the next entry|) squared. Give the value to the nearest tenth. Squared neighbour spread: 5.8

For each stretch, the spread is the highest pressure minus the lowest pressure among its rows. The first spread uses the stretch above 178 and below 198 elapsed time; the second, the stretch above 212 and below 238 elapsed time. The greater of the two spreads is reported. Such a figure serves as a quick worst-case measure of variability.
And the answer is 7.9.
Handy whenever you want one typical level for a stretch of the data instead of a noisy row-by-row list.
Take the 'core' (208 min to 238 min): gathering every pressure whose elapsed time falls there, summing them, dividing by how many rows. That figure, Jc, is 80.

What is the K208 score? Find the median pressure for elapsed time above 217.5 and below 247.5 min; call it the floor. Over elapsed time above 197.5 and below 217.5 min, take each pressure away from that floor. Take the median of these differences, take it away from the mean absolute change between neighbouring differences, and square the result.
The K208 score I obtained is 13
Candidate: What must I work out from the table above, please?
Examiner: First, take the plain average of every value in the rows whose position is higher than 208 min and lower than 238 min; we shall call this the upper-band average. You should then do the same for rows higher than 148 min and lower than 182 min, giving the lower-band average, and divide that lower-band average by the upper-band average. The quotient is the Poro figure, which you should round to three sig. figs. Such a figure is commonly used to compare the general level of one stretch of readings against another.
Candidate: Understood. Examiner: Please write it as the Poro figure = 1.12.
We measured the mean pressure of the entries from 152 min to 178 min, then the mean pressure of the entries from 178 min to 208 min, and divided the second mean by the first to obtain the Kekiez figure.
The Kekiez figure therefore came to 0.96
